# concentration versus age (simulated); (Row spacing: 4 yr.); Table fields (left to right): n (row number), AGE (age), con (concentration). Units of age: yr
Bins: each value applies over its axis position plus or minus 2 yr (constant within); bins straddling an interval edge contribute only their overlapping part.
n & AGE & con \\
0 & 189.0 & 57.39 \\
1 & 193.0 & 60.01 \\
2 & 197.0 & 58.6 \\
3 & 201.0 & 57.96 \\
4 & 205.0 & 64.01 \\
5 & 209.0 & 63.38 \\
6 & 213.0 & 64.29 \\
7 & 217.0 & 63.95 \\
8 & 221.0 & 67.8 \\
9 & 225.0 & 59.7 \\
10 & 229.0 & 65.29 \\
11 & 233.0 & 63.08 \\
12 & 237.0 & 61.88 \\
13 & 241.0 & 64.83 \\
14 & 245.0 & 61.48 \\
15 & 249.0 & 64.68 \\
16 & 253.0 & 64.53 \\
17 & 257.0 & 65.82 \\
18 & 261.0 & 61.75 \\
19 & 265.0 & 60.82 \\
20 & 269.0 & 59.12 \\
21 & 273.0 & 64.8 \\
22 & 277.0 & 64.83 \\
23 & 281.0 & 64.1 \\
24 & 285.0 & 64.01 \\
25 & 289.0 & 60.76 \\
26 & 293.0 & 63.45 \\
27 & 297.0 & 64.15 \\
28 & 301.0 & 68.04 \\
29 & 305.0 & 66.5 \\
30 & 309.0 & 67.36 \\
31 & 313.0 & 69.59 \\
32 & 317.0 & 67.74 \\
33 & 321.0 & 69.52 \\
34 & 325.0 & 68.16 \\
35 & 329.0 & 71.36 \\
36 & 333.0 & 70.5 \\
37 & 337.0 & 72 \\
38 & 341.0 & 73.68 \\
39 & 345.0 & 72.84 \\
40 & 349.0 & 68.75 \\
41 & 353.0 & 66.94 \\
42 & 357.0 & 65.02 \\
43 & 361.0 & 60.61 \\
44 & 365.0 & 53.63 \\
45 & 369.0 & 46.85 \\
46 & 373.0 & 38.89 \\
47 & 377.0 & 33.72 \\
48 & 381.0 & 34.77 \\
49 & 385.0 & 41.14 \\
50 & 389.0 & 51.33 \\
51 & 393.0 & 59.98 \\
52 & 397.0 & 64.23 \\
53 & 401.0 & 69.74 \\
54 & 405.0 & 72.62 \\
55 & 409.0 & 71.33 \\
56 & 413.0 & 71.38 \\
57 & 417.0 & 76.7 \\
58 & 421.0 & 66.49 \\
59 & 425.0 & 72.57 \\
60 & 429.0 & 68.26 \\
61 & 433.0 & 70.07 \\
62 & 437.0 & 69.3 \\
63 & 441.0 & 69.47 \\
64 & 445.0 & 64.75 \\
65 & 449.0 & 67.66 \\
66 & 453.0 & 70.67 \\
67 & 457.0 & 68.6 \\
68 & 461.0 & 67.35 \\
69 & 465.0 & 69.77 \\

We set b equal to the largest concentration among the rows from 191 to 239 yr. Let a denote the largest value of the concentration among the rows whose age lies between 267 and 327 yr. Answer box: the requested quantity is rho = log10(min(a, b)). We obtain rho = 1.83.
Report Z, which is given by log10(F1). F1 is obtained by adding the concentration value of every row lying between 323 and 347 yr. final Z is 2.63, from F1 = 429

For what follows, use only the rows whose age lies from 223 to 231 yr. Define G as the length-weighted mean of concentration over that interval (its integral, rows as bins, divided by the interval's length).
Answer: 62.5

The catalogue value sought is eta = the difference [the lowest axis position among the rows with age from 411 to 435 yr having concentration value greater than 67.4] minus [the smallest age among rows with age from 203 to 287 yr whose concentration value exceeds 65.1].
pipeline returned 192 yr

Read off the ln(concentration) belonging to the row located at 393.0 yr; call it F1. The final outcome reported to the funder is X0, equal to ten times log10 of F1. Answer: 6.12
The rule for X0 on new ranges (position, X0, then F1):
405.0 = 6.32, 4.29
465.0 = 6.28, 4.25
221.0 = 6.25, 4.22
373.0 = 5.64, 3.66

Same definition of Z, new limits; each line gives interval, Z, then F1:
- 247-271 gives 2.58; 377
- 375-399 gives 2.46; 285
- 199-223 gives 2.58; 381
